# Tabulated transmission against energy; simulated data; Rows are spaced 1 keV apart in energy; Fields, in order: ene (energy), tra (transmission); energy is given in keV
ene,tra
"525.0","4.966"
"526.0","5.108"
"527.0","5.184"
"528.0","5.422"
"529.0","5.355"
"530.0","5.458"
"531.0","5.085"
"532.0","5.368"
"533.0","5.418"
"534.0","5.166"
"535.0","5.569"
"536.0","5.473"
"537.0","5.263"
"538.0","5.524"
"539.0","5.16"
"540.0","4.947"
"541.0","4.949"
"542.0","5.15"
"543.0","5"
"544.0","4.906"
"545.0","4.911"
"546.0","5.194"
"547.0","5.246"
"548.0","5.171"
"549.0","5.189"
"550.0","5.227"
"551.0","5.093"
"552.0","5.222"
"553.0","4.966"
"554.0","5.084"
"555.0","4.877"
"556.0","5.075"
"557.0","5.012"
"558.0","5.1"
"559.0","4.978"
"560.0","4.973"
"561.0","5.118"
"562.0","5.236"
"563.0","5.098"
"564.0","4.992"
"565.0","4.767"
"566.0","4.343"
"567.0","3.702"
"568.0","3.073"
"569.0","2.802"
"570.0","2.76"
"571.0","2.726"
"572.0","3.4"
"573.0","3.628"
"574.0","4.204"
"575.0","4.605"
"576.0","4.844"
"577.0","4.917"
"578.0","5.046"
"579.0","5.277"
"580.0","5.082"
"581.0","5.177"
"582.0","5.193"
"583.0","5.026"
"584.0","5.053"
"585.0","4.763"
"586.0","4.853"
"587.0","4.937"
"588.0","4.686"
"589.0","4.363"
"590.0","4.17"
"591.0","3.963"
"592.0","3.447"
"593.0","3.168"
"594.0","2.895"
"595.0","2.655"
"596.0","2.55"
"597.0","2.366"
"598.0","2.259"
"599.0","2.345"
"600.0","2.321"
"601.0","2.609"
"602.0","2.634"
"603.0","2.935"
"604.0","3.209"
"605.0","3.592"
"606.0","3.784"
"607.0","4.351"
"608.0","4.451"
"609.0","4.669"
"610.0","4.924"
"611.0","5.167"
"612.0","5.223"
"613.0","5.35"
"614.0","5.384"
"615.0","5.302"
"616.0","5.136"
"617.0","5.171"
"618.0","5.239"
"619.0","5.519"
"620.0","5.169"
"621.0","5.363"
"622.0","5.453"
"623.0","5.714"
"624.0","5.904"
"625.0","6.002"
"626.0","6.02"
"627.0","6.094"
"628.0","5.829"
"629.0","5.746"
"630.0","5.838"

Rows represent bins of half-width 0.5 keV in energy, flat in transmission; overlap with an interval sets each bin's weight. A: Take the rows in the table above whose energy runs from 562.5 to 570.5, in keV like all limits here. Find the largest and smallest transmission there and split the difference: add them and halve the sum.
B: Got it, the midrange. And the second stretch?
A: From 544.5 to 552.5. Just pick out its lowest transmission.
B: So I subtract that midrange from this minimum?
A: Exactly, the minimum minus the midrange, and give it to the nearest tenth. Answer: 1.0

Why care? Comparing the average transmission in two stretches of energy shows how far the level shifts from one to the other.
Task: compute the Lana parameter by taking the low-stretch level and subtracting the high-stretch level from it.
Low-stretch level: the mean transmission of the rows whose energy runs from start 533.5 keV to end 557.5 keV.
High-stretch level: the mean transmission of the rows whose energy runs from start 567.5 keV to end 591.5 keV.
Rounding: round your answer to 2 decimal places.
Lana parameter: 0.78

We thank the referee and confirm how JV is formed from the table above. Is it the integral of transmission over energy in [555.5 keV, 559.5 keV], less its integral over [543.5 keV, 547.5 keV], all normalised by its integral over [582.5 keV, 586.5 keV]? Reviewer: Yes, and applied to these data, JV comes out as -0.005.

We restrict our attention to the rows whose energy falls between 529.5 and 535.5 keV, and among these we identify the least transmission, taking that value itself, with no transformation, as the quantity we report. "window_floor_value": 5.085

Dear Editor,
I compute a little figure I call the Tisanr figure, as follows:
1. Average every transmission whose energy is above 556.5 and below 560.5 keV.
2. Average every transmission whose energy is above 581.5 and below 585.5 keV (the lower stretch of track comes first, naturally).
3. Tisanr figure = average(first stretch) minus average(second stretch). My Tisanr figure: 0.0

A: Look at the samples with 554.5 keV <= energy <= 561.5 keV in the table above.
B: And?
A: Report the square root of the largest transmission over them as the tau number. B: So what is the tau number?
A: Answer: 2.26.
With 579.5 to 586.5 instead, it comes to 2.28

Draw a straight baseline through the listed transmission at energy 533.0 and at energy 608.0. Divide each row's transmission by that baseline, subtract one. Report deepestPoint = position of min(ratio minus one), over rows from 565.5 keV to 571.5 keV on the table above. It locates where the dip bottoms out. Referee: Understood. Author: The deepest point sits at 571.0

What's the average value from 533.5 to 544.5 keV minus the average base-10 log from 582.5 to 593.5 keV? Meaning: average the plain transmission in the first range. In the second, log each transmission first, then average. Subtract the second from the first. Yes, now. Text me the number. 4.6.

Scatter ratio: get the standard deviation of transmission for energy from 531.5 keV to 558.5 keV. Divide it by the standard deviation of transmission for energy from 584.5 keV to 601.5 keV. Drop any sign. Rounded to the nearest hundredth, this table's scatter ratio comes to 0.19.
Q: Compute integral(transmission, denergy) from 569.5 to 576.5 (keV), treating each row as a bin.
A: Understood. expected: 26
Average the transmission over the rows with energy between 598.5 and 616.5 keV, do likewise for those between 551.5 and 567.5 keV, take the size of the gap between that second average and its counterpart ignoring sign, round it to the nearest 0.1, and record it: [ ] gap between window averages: 0.8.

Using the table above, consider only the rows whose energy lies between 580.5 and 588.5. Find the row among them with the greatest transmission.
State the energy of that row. 582.0 keV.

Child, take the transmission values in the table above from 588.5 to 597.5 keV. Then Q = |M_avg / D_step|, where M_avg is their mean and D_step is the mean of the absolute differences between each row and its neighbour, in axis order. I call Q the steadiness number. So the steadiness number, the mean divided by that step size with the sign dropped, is 13.2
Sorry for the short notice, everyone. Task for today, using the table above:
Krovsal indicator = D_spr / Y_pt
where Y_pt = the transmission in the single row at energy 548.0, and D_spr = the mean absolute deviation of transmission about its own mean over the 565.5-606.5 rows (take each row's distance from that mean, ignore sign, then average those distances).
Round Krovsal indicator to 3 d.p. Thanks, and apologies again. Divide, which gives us 0.175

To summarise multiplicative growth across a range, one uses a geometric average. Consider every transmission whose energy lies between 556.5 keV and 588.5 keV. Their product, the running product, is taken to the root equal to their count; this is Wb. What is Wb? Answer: 4.5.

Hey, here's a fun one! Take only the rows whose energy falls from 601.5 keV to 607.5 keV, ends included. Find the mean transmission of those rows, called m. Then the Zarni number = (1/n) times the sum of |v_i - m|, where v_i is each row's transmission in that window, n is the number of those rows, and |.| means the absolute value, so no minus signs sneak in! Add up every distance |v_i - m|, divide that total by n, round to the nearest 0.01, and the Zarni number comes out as 0.49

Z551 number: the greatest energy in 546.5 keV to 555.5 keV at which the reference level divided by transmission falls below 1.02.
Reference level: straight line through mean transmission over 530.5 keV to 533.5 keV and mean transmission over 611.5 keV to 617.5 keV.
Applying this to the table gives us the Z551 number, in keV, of 552.0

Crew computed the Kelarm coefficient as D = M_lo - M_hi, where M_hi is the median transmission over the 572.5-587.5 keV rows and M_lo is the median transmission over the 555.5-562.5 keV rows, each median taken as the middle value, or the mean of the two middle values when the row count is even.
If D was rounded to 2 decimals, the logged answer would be 0.14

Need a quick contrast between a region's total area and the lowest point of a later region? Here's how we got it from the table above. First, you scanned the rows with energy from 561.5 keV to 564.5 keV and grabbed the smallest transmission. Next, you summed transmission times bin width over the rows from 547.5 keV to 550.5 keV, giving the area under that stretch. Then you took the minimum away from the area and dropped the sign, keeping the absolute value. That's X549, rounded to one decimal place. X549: 10.6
